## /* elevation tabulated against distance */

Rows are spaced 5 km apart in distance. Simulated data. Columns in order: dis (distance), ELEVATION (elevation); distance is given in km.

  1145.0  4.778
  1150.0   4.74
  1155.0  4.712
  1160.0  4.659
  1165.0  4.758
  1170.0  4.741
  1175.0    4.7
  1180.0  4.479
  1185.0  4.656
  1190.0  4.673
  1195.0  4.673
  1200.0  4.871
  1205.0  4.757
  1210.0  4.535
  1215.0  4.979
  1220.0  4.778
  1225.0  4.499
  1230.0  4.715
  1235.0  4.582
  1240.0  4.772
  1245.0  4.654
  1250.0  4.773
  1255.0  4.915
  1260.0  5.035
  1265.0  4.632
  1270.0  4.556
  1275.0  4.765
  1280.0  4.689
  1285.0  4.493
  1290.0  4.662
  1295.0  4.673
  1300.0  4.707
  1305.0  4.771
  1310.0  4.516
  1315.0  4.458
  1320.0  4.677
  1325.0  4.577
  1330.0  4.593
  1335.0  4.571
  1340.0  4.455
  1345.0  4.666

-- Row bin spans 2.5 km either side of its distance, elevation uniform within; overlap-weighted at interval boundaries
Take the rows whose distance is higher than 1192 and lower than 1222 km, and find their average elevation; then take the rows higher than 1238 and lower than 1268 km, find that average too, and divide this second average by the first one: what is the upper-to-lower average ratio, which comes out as 1.01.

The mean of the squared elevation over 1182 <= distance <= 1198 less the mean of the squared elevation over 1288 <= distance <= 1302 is -0.12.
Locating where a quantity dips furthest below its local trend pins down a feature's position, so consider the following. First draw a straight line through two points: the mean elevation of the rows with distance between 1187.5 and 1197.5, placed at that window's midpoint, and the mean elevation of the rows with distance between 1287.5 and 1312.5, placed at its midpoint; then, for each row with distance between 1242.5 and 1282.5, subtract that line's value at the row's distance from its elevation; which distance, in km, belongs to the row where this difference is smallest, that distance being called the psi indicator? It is 1270.0 km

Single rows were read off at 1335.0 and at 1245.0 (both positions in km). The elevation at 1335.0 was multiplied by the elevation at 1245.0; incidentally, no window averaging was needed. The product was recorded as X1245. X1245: 21.3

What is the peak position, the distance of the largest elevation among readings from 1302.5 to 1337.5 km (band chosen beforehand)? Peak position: 1305.0 km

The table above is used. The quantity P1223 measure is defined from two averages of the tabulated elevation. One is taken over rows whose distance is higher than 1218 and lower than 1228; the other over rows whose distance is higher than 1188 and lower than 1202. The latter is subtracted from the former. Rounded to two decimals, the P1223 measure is -0.10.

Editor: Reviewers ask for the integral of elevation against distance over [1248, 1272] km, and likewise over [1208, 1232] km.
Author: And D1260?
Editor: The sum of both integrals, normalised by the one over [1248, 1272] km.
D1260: 1.98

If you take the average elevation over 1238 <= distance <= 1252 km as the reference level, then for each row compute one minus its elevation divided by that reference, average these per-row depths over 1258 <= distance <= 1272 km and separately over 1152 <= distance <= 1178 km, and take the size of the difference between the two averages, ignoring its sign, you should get 0.0057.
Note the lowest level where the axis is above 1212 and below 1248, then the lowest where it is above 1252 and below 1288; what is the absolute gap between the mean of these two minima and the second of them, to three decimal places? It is 0.003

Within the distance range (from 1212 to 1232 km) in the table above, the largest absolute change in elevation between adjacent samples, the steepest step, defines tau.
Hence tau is 0.28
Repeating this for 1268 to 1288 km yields 0.21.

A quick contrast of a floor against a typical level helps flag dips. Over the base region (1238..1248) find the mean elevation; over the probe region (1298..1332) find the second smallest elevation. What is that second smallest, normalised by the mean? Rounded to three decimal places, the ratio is 0.958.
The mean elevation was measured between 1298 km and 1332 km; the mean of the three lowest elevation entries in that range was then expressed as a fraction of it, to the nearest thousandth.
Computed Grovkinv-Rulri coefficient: 0.979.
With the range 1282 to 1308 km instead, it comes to 0.989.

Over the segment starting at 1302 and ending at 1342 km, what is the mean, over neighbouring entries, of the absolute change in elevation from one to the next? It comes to 0.112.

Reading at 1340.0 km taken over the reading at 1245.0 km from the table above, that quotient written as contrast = 0.96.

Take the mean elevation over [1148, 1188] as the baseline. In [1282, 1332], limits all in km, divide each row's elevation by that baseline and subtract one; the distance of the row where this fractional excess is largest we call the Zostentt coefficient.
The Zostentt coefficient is 1305.0 km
